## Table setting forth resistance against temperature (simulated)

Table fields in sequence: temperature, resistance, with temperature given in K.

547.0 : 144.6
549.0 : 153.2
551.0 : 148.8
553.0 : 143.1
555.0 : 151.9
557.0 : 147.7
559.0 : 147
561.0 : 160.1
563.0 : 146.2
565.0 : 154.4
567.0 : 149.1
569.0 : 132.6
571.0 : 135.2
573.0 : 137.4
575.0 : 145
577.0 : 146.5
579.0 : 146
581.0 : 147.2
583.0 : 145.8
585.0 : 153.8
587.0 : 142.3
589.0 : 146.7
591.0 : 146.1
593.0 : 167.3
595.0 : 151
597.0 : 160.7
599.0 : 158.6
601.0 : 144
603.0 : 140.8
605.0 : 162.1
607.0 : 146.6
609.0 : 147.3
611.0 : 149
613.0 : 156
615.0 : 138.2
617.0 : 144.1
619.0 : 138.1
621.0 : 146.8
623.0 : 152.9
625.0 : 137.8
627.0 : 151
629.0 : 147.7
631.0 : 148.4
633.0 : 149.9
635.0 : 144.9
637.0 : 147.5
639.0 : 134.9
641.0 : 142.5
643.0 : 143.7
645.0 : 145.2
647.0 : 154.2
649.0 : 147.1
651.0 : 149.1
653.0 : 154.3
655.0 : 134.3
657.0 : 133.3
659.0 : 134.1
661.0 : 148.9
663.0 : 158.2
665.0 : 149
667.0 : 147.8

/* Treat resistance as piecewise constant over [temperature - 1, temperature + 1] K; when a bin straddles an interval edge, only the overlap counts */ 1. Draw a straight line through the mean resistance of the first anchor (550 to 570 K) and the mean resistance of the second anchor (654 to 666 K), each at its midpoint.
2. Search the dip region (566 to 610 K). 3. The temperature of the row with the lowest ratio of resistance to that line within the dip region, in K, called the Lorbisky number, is 569.0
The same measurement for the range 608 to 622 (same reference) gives 615.0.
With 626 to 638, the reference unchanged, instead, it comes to 635.0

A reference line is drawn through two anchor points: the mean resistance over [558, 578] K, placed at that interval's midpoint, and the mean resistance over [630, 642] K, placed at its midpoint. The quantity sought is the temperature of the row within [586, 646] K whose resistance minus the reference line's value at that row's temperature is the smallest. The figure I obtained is 639.0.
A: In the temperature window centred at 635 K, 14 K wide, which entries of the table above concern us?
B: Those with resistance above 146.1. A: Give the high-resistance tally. 4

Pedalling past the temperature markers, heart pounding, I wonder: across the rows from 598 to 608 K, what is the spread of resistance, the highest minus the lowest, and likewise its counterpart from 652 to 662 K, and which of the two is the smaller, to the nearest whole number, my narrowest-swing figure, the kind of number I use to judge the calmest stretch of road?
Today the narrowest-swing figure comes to 21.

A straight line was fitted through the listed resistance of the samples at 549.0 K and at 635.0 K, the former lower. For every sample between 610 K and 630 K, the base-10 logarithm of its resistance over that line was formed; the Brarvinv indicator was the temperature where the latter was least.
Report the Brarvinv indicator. 615.0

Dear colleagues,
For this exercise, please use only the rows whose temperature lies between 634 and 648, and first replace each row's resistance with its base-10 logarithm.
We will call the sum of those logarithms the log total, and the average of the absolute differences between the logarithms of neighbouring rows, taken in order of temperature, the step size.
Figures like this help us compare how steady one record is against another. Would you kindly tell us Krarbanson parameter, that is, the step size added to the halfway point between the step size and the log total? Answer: 7.59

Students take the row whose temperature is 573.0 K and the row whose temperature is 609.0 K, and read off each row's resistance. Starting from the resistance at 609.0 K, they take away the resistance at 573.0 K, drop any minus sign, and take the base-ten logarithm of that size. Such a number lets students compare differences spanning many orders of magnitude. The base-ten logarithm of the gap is 1.00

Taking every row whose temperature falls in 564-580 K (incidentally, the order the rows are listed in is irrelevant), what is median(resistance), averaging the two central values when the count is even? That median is 145.5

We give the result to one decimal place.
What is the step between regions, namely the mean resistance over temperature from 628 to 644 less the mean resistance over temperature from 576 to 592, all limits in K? -1.9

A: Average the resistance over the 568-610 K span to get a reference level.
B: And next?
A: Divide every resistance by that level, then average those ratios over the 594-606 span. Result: 1.03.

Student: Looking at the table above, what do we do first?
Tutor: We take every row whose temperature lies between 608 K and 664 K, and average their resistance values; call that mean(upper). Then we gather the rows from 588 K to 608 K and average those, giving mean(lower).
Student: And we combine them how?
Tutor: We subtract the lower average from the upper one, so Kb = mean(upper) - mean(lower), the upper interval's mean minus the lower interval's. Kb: -6.7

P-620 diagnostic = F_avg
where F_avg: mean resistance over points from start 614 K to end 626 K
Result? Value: 143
